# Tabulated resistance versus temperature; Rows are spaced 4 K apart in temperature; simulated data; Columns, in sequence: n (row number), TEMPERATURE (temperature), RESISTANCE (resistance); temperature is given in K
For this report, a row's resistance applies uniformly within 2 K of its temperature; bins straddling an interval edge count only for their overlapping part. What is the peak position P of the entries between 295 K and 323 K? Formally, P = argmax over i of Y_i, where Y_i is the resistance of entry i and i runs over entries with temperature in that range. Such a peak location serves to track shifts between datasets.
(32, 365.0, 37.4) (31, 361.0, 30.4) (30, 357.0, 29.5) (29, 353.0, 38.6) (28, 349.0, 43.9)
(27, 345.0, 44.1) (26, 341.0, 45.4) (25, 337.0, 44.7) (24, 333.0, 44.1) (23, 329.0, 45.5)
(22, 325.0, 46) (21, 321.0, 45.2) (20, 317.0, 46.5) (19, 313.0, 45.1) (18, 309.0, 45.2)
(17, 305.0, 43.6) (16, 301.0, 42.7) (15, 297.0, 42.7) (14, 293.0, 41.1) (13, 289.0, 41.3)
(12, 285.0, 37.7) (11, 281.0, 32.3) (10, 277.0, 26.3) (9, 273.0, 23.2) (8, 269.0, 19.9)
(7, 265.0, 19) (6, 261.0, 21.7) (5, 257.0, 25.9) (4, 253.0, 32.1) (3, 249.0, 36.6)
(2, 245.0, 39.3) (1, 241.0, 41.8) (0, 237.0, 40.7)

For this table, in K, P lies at 317.0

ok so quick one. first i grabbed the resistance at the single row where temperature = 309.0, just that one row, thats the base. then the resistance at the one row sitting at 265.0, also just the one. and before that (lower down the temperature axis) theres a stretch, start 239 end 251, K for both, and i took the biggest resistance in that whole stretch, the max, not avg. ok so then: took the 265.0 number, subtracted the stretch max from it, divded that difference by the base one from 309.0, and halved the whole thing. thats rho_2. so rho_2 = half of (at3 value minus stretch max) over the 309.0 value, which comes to -0.25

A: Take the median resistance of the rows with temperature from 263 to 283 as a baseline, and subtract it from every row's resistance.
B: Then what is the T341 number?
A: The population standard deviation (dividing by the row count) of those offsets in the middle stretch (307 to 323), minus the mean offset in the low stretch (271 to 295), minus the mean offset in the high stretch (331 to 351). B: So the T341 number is -31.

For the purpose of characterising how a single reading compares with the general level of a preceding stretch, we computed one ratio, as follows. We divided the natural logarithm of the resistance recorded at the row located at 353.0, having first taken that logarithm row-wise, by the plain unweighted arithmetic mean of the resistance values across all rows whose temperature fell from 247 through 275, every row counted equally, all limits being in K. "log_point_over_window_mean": 0.143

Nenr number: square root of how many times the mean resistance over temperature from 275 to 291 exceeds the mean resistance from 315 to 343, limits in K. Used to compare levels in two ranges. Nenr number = 0.87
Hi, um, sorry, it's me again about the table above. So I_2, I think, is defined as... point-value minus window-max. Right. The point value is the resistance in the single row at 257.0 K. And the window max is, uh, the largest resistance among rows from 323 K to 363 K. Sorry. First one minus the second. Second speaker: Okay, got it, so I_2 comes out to -20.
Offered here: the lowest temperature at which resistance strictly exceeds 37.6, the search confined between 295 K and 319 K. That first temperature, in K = 297.0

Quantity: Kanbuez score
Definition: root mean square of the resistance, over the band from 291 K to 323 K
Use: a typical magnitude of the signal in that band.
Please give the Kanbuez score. 44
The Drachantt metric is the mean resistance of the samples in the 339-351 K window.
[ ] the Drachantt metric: 44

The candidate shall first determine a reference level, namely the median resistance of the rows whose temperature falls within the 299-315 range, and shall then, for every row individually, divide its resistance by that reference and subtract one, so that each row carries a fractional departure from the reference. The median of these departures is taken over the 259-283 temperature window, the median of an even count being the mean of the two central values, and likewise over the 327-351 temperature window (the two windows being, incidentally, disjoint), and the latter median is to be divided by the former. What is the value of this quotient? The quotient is 0.00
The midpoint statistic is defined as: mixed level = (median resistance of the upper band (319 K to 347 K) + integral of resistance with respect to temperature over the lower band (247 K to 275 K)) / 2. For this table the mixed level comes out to 379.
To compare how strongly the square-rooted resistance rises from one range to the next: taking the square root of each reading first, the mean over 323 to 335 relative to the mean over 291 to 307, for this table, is 1.03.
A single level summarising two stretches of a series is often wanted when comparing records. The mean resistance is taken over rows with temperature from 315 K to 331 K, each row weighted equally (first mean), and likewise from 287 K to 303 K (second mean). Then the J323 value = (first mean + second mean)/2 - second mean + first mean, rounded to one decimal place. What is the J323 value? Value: 47.7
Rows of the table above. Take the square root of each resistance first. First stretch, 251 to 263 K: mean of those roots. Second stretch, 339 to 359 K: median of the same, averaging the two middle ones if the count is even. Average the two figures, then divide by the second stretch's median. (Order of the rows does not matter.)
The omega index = 0.89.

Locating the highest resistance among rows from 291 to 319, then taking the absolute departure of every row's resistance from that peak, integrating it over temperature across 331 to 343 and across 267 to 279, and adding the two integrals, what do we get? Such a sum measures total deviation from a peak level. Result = 302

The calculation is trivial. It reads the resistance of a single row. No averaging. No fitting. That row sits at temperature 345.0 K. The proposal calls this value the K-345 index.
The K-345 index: 44.1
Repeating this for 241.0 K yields 41.8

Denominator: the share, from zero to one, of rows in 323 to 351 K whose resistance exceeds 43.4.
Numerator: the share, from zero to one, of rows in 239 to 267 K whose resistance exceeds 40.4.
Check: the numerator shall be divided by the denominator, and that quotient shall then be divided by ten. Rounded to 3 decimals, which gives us 0.014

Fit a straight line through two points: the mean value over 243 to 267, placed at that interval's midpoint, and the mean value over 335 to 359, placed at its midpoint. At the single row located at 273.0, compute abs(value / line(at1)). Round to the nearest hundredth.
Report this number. 0.74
